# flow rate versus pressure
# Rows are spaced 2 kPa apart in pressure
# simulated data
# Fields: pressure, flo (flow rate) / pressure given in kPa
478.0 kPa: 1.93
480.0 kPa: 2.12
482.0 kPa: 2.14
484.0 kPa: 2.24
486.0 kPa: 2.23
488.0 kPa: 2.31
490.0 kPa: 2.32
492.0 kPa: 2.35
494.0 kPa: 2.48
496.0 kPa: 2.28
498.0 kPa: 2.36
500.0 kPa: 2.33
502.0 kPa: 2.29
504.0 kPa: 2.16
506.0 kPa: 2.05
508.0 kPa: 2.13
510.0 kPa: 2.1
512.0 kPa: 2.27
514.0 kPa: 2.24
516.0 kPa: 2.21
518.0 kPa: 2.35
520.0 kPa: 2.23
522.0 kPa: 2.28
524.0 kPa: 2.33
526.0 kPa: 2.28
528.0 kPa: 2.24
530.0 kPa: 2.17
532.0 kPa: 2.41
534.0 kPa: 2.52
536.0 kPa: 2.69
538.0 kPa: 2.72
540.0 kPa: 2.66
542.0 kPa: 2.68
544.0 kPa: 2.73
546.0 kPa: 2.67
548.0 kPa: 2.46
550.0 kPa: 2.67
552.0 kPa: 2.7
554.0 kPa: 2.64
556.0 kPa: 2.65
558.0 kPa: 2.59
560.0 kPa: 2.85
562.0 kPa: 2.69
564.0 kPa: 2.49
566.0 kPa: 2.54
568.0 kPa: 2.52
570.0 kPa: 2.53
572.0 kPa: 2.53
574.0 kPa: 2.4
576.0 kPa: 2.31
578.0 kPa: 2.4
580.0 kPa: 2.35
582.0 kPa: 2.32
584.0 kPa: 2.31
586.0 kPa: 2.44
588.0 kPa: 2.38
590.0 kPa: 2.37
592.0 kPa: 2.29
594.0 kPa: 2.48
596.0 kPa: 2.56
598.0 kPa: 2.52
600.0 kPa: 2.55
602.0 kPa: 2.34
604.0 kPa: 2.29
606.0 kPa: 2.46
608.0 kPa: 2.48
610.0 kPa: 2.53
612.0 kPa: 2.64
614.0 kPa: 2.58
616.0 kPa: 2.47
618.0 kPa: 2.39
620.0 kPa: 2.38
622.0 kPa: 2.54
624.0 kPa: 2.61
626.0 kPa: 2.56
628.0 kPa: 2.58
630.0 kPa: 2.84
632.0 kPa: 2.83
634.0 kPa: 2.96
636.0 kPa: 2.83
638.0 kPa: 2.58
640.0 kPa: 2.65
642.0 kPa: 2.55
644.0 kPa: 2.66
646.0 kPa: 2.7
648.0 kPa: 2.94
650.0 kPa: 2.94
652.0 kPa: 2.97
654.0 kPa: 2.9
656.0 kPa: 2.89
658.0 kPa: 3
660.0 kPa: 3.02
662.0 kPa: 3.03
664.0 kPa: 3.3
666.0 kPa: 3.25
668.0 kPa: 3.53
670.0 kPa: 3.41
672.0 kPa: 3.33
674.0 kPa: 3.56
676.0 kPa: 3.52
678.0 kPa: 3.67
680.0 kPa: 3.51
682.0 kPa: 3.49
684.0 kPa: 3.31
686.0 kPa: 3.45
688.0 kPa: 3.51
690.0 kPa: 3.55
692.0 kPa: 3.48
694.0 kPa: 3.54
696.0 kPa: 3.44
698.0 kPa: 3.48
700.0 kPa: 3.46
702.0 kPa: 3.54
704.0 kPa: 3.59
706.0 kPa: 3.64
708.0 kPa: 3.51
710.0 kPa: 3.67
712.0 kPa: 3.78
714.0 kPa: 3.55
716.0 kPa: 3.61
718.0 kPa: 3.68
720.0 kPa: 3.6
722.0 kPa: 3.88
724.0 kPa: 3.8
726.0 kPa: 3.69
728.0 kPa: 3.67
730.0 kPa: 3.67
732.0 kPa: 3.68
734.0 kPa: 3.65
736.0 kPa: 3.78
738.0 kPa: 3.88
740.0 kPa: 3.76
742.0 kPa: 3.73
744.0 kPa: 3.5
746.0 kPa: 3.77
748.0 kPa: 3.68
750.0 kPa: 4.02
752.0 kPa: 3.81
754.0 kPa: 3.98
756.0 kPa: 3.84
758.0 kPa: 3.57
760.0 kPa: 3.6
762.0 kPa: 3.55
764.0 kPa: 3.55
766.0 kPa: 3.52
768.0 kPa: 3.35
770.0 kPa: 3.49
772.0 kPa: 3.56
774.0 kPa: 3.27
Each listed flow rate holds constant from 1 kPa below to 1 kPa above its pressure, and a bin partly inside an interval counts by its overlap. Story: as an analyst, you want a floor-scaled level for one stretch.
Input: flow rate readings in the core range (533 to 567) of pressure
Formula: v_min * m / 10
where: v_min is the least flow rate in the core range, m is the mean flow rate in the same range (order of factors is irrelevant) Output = 0.65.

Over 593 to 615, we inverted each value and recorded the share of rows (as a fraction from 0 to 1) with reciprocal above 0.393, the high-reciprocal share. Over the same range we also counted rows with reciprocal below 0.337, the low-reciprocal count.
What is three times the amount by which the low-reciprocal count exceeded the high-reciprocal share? -2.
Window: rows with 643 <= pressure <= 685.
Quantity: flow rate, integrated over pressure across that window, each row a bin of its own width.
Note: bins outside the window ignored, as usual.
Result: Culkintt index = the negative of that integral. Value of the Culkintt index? -134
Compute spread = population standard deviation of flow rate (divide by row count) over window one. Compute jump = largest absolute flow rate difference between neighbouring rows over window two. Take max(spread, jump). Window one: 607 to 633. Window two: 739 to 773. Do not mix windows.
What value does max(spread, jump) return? 0.34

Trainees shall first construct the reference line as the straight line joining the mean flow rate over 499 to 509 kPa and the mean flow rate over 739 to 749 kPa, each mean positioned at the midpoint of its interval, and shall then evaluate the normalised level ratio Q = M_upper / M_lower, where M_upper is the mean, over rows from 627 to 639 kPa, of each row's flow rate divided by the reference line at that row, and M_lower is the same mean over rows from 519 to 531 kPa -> 0.95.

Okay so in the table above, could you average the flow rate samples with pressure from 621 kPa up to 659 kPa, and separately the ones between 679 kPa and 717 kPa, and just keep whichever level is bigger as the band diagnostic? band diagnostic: 3.5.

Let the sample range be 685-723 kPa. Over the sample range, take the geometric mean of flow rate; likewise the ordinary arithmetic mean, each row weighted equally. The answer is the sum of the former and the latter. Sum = 7.2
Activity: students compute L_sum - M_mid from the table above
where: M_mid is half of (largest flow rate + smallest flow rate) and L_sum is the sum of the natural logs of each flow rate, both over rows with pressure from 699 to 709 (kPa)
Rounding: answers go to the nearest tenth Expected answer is 2.8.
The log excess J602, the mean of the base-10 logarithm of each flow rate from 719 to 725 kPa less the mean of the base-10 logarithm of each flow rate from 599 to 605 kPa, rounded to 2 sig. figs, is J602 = 0.20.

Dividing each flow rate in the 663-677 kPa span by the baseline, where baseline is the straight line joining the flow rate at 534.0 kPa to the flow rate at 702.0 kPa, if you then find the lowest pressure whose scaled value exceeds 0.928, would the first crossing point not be 664.0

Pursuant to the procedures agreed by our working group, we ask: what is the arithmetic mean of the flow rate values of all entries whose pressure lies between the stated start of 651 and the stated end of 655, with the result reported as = 2.9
